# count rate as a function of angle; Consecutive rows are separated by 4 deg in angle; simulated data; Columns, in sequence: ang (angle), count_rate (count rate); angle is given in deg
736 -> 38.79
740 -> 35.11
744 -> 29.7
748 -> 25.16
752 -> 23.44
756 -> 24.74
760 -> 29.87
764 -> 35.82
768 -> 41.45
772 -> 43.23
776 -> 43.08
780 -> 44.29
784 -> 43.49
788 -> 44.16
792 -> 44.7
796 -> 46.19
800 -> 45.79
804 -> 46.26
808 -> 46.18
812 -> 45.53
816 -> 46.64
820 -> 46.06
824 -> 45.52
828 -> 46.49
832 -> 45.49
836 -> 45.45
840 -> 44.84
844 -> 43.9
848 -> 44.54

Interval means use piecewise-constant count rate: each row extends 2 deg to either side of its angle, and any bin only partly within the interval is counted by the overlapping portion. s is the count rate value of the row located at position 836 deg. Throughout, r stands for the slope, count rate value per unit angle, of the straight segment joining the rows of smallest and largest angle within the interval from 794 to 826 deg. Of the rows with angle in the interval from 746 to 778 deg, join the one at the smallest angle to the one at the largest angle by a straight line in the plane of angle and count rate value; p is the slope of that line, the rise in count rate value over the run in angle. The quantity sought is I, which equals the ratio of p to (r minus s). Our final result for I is -0.014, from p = 0.64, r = -0.02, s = 45.45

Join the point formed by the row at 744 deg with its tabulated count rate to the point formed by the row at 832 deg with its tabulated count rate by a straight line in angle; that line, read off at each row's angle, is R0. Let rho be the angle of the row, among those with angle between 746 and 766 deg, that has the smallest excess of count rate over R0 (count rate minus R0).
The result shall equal 752 deg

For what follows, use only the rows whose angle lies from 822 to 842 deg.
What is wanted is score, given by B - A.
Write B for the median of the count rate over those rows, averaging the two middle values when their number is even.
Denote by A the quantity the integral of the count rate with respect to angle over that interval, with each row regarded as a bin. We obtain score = -866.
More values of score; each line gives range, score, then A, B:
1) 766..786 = -819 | 862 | 43.2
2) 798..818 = -875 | 922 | 46.2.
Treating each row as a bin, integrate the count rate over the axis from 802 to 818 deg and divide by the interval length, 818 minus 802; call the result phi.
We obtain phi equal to 46.2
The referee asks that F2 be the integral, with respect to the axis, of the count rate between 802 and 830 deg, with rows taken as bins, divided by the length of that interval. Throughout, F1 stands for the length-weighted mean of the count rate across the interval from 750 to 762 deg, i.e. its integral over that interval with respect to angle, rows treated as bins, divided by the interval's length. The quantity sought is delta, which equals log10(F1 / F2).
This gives -0.25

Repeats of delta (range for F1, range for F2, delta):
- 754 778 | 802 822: -0.10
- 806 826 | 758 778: 0.08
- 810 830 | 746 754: 0.28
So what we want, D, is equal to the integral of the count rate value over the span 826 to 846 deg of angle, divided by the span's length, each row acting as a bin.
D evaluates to 45.2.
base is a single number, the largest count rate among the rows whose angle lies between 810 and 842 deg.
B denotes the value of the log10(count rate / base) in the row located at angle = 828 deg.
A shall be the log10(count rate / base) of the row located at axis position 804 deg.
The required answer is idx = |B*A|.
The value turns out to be 0.0000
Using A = -0.004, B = -0.001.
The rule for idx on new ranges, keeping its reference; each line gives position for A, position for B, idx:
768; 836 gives 0.0006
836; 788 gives 0.0003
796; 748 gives 0.0011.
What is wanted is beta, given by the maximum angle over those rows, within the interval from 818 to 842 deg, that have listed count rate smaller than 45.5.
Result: 840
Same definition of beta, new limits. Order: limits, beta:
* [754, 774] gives 772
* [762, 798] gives 792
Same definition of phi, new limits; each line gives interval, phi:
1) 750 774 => 33.1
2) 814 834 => 46.0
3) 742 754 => 26.1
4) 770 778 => 43.2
